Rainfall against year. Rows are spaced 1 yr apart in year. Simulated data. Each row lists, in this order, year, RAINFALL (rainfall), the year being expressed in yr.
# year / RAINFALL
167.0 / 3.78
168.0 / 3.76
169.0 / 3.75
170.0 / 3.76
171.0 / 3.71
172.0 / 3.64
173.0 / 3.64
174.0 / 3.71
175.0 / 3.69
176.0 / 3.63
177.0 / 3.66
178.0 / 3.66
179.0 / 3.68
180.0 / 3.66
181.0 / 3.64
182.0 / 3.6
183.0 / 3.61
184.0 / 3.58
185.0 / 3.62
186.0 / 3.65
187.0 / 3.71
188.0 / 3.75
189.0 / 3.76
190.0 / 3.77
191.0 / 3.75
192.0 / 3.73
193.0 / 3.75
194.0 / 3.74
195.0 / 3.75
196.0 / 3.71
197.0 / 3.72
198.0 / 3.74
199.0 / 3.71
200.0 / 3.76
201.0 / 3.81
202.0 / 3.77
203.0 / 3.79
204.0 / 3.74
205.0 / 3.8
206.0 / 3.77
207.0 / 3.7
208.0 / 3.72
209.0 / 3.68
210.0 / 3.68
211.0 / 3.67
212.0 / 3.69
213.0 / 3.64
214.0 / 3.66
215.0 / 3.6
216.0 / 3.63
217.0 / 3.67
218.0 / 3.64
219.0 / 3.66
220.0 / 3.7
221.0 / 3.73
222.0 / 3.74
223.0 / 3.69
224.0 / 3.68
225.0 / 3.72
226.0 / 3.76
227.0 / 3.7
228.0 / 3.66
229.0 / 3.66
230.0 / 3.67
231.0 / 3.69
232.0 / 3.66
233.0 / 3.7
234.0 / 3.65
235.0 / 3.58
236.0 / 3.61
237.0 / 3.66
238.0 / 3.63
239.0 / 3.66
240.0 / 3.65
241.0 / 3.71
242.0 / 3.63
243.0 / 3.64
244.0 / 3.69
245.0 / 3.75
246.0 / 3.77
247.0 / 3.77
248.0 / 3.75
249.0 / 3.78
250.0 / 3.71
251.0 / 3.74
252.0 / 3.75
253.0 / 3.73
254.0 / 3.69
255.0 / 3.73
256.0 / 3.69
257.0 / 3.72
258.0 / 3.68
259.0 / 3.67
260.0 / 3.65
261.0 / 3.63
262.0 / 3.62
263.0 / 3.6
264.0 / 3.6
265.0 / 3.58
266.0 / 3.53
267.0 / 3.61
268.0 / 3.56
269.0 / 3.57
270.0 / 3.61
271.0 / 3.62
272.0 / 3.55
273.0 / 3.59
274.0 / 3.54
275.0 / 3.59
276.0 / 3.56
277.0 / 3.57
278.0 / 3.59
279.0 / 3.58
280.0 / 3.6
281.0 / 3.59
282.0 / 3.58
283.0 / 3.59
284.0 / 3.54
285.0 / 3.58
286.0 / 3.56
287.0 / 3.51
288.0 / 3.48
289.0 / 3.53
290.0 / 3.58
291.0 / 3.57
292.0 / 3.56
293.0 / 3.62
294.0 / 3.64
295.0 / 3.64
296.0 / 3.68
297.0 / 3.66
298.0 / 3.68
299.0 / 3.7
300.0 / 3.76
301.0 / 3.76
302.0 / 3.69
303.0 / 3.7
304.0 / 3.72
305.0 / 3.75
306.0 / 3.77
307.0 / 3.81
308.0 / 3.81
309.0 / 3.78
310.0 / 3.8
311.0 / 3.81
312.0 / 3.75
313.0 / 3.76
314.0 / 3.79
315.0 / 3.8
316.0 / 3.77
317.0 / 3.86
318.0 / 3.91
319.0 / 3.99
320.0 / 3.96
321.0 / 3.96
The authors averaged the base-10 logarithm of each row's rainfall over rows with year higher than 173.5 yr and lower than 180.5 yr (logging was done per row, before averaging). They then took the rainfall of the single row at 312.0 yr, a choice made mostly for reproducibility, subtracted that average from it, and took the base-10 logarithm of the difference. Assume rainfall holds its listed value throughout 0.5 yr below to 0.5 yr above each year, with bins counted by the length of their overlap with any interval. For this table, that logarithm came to 0.503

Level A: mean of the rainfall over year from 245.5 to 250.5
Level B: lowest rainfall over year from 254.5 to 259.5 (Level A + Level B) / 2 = 3.71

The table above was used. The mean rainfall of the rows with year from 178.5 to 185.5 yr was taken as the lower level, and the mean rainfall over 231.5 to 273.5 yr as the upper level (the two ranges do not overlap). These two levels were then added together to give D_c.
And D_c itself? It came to 7.29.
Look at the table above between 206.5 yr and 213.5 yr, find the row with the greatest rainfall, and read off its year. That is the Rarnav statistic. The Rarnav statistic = 208.0 yr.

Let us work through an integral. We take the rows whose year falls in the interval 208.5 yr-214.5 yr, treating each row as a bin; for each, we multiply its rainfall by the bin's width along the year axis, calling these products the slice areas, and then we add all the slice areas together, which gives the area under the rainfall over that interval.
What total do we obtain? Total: 22.0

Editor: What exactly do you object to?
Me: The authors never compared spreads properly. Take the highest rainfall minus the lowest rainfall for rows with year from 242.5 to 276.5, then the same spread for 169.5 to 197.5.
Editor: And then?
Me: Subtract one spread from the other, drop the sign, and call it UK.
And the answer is 0.0600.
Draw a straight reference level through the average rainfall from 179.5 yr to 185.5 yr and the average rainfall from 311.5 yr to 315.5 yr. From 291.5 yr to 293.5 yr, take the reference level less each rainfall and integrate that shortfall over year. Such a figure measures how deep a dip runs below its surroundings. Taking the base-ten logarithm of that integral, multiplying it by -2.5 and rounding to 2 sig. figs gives 1.2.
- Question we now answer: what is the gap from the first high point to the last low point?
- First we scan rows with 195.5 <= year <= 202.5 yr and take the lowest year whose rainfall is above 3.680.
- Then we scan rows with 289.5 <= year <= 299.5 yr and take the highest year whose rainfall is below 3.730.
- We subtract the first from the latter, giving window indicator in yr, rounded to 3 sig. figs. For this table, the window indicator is 103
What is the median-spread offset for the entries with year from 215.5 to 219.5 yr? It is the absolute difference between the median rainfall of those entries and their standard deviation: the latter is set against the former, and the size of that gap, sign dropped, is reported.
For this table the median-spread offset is 3.63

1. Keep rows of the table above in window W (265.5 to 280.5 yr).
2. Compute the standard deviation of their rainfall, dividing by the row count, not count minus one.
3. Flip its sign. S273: -0.03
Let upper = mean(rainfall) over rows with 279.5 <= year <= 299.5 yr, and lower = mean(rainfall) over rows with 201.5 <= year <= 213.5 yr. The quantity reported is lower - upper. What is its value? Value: 0.13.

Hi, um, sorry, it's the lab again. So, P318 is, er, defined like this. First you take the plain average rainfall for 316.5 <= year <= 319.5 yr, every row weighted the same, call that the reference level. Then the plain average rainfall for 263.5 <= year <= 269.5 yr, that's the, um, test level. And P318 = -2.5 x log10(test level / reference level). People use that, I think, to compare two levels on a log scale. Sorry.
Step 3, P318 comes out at 0.10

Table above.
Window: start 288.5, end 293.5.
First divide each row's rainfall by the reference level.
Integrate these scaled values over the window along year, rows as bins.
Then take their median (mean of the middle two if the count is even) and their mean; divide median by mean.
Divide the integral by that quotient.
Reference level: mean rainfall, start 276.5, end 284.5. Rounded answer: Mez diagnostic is 4.99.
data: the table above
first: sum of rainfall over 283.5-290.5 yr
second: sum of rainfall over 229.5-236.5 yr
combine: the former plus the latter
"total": 50.3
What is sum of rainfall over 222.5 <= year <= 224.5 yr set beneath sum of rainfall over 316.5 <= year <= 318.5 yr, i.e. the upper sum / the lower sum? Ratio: 1.05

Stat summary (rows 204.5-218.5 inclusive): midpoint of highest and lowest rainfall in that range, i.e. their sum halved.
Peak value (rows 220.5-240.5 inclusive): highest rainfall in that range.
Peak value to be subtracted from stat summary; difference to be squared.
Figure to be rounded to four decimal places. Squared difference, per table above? 0.0036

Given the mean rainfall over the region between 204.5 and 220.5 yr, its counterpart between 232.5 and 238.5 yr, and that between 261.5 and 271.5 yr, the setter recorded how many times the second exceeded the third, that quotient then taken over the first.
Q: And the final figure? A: 0.275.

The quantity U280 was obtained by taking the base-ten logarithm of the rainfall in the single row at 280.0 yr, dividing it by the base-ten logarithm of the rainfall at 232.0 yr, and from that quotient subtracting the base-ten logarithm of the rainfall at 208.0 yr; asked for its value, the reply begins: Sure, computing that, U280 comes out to 0.42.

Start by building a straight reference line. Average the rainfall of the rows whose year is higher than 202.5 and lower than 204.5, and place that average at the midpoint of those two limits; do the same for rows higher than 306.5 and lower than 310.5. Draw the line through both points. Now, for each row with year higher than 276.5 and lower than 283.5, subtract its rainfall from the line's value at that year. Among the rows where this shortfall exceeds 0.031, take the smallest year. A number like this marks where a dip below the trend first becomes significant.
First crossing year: 277.0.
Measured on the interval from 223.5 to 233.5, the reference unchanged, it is 224.0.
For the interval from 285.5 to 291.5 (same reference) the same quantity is 286.0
